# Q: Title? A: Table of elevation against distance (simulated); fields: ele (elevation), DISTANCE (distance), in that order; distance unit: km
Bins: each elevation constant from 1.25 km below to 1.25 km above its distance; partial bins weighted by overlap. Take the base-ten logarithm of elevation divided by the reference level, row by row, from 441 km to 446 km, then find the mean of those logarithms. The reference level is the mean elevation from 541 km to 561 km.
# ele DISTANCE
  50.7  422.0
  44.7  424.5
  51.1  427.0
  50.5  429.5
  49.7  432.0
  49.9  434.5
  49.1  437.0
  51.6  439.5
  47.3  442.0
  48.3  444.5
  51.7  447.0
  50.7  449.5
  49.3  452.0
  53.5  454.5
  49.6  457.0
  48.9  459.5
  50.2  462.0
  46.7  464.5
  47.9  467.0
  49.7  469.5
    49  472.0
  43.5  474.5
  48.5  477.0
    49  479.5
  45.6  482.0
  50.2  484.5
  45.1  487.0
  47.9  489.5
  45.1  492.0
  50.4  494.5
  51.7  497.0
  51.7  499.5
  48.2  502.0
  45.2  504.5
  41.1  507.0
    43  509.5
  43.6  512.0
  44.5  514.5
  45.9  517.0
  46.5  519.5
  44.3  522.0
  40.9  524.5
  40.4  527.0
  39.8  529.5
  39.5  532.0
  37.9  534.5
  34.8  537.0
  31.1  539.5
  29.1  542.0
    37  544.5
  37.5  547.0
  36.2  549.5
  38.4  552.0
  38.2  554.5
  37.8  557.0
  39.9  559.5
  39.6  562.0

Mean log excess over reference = 0.11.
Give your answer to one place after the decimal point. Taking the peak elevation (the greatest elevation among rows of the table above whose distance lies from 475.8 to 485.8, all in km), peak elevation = 50.2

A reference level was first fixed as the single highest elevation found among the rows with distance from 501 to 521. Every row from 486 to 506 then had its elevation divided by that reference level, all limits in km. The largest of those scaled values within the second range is 1.07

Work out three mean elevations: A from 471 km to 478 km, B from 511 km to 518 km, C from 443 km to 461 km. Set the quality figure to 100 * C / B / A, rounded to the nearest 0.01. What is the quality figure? 2.40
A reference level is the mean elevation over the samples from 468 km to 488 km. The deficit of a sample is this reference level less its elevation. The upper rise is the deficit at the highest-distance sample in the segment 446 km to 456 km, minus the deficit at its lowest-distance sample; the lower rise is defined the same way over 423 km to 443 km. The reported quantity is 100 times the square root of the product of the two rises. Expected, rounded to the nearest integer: 216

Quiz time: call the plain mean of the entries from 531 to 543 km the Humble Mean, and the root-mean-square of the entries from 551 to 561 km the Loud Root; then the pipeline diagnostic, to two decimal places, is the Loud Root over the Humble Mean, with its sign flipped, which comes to -1.12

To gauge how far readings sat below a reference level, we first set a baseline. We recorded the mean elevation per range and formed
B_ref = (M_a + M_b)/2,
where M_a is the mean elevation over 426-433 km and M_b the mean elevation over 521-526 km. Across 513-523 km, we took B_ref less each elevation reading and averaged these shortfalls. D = 1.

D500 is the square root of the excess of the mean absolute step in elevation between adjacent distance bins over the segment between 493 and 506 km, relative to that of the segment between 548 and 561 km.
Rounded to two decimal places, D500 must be 0.85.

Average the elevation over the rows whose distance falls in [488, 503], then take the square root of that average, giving 7.01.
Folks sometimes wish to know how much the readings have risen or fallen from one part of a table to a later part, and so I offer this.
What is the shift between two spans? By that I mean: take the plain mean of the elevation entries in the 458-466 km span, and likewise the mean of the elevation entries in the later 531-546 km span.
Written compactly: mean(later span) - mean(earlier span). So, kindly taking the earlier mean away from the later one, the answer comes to -13.7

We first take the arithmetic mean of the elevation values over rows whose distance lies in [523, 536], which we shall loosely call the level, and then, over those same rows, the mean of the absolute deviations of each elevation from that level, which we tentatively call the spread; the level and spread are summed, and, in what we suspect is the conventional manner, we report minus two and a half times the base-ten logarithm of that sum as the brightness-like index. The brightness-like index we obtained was -4.02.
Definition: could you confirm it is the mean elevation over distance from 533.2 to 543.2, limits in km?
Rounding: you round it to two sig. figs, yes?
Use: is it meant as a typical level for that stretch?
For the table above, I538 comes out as 33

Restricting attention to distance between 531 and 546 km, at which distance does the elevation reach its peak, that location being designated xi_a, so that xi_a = 532.0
